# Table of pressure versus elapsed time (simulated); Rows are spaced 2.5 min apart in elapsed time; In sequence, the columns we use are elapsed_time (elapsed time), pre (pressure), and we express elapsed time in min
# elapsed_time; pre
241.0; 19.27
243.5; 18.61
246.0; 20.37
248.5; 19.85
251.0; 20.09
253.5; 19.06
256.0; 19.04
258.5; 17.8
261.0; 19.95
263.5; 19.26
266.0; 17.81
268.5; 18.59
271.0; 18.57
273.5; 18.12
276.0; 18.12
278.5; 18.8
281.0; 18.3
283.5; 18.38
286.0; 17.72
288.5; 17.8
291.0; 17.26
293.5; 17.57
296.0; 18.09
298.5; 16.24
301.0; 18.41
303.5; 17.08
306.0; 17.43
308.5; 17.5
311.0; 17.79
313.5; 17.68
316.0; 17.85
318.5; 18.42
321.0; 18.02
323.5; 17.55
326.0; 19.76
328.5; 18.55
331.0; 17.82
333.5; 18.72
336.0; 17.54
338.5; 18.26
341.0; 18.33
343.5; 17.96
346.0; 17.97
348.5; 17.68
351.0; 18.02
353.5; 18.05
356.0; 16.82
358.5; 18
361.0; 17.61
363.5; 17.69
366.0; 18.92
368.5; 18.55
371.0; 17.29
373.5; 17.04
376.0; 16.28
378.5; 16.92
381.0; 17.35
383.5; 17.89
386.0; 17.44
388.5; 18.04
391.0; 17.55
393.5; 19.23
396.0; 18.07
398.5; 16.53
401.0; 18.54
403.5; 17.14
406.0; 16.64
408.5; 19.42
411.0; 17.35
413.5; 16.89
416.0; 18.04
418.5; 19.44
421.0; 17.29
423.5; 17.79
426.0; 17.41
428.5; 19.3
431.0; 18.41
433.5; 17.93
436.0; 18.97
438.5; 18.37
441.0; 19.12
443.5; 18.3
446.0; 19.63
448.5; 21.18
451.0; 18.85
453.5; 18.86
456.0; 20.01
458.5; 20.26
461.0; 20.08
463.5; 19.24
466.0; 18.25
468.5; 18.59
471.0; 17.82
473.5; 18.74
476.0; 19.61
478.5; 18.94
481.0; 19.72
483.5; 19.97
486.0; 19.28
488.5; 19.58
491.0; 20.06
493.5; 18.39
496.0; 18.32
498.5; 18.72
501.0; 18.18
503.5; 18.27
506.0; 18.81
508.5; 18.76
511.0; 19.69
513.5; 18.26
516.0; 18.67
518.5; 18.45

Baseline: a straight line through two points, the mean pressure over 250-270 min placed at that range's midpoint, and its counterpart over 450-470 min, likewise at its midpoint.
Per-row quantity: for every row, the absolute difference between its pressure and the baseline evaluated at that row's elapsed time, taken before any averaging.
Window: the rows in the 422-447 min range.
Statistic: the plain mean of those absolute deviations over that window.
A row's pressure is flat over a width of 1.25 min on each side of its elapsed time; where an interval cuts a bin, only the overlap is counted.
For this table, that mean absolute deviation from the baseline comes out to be 0.80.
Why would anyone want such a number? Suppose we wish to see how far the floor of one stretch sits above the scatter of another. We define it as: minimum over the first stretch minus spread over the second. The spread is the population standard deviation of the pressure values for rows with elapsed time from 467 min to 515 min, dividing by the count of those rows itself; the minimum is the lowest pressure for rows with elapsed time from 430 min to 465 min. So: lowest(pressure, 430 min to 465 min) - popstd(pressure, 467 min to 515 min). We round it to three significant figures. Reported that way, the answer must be 17.3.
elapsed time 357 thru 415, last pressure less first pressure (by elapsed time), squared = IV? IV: 1.2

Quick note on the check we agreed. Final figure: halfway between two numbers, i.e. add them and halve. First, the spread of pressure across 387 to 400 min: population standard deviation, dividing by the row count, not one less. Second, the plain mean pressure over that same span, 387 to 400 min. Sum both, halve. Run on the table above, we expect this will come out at 9.4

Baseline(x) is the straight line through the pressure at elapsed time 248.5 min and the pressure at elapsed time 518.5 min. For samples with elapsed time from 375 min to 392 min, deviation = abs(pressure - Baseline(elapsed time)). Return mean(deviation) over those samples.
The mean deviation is 1.8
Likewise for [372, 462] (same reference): 1.2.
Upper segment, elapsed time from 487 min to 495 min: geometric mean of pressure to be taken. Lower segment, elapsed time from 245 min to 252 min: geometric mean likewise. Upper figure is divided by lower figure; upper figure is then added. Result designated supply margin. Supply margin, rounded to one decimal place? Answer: 20.3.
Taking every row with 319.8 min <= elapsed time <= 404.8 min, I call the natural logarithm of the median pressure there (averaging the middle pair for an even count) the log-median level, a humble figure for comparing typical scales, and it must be 2.886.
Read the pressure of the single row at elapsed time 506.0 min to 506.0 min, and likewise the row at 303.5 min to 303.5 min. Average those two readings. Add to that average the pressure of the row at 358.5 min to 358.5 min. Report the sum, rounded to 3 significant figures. 35.9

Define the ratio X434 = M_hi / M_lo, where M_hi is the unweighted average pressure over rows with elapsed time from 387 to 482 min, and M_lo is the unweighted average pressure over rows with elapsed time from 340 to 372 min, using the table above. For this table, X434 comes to 1.04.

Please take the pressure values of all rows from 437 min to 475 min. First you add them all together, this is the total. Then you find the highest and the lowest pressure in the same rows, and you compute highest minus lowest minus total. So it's -284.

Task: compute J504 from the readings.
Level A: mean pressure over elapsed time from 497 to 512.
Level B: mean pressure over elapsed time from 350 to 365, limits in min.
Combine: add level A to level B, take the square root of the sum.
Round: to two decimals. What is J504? 6.04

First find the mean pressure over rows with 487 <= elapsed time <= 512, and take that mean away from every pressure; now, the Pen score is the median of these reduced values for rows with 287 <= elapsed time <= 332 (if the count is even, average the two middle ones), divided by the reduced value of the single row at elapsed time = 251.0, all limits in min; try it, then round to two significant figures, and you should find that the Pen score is -0.89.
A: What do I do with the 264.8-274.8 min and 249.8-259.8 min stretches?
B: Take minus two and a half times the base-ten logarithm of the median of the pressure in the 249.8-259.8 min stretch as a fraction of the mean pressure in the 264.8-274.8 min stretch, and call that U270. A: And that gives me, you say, -0.045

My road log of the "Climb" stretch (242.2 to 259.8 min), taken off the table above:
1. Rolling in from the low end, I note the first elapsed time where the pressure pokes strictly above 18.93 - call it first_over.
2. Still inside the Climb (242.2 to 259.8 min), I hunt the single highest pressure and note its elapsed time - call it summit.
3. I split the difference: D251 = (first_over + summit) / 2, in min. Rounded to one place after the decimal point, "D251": 246.0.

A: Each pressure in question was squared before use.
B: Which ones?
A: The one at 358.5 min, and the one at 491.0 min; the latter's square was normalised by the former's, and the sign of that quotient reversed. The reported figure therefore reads -1.24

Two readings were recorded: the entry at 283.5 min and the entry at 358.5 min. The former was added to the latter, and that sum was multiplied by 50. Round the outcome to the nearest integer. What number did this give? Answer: 1819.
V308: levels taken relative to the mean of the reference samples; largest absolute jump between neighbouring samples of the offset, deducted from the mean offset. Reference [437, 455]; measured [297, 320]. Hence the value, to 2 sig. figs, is -3.8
